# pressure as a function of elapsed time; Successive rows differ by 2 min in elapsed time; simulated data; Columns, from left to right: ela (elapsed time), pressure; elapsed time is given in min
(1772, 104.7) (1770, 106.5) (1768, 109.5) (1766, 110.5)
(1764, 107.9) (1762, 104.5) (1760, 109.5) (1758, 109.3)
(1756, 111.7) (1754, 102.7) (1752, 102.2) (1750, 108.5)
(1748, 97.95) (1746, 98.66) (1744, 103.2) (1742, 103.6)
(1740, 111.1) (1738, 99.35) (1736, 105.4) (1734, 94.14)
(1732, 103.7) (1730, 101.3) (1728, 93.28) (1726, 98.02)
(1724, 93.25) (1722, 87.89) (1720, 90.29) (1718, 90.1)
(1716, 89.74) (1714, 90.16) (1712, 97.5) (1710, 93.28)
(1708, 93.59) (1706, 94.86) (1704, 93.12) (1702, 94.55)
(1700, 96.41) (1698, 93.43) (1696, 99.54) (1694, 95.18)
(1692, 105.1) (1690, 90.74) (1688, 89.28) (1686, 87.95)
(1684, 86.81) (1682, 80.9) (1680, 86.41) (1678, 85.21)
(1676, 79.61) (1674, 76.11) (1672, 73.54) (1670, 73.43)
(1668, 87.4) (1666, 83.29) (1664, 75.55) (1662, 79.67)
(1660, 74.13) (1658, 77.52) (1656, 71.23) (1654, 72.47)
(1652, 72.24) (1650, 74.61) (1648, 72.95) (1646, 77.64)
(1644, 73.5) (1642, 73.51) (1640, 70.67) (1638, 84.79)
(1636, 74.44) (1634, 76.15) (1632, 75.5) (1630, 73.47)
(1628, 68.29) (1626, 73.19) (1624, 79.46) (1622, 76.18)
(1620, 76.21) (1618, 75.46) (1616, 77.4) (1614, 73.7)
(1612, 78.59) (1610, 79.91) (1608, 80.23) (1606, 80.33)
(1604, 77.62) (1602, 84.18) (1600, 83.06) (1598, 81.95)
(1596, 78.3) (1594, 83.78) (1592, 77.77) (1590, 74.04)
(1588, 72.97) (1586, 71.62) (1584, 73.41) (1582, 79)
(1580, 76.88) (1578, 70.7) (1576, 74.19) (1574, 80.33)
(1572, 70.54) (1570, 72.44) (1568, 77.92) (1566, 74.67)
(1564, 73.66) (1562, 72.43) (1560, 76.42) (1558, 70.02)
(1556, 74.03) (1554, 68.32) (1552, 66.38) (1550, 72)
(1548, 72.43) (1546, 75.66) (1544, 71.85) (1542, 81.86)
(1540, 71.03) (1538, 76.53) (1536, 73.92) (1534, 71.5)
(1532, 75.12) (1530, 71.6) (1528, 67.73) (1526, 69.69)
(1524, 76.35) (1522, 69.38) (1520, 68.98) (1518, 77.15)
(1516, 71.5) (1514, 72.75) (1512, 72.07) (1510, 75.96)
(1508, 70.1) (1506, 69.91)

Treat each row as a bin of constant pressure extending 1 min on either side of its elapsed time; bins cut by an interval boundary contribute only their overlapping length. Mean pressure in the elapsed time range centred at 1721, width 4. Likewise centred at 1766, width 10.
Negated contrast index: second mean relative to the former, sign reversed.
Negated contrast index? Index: -1.21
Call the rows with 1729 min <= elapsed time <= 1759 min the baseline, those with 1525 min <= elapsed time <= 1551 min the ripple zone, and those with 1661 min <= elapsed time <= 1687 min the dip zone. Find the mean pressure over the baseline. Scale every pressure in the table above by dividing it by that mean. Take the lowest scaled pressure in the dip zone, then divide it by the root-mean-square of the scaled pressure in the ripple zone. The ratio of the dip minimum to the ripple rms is 1.00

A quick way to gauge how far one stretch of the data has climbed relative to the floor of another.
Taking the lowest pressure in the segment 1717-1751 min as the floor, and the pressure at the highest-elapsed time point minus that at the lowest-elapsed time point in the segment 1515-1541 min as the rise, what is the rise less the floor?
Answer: -88.4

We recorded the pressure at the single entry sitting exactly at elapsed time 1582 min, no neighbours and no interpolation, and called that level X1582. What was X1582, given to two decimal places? 79.00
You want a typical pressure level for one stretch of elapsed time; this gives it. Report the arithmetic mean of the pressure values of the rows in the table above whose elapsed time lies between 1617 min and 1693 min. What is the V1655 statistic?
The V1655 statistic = 78.5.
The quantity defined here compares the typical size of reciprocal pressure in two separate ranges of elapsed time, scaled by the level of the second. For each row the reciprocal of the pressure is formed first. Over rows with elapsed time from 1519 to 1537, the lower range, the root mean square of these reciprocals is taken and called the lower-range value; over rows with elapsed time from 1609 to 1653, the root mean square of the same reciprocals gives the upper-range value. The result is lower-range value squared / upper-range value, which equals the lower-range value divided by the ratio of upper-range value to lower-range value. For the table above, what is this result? 0.015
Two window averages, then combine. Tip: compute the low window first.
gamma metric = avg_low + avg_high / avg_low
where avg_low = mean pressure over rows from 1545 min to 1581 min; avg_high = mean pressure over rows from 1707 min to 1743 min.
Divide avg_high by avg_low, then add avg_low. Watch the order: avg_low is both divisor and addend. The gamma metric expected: 75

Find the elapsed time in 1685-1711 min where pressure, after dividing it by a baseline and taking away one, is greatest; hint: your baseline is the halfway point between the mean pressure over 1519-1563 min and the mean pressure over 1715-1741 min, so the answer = 1692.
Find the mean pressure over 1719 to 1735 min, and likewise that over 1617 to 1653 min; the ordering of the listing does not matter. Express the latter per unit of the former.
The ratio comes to 0.79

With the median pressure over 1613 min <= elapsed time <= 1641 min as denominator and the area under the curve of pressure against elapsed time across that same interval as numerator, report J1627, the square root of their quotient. 5.29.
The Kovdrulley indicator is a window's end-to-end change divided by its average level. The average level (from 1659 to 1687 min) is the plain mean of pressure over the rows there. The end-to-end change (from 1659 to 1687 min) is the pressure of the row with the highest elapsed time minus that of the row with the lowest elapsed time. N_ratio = 0.17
